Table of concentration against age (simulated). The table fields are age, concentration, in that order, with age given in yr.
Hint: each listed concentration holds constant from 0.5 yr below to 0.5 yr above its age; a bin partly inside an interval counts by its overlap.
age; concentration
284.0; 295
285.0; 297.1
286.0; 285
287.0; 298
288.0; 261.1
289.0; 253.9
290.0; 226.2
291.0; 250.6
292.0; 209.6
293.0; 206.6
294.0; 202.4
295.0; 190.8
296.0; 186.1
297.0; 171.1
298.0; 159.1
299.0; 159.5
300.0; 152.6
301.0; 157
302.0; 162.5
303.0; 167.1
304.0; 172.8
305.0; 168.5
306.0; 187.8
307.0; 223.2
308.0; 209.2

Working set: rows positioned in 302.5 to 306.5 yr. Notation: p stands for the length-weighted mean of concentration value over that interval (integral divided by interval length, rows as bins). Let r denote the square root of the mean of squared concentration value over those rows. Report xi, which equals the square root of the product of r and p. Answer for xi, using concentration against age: 174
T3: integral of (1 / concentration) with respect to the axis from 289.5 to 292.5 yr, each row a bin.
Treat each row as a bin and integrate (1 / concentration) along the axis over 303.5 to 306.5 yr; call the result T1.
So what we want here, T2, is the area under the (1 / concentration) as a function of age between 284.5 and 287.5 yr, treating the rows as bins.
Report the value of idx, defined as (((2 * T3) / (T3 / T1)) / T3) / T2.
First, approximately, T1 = 0.0170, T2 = 0.010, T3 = 0.0132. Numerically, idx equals 253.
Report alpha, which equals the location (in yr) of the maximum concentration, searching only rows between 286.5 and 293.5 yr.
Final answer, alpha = 287.0 yr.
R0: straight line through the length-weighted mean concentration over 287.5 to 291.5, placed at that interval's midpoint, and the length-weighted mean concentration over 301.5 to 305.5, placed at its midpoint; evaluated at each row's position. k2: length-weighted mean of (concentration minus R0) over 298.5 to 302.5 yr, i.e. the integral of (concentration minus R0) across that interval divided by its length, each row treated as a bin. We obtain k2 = -27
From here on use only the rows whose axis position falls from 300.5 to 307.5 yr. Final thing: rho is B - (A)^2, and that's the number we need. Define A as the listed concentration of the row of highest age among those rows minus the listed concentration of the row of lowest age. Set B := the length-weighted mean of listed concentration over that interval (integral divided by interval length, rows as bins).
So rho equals -4205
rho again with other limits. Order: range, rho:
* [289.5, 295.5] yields -1039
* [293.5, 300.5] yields -2306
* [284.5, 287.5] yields 293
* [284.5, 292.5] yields -7396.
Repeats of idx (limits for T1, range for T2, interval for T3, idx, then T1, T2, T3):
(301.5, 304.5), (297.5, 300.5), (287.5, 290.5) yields 154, 0.0179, 0.019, 0.0122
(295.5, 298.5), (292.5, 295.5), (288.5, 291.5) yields 189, 0.0175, 0.015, 0.0123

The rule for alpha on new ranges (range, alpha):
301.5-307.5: 307.0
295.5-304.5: 296.0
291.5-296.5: 292.0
